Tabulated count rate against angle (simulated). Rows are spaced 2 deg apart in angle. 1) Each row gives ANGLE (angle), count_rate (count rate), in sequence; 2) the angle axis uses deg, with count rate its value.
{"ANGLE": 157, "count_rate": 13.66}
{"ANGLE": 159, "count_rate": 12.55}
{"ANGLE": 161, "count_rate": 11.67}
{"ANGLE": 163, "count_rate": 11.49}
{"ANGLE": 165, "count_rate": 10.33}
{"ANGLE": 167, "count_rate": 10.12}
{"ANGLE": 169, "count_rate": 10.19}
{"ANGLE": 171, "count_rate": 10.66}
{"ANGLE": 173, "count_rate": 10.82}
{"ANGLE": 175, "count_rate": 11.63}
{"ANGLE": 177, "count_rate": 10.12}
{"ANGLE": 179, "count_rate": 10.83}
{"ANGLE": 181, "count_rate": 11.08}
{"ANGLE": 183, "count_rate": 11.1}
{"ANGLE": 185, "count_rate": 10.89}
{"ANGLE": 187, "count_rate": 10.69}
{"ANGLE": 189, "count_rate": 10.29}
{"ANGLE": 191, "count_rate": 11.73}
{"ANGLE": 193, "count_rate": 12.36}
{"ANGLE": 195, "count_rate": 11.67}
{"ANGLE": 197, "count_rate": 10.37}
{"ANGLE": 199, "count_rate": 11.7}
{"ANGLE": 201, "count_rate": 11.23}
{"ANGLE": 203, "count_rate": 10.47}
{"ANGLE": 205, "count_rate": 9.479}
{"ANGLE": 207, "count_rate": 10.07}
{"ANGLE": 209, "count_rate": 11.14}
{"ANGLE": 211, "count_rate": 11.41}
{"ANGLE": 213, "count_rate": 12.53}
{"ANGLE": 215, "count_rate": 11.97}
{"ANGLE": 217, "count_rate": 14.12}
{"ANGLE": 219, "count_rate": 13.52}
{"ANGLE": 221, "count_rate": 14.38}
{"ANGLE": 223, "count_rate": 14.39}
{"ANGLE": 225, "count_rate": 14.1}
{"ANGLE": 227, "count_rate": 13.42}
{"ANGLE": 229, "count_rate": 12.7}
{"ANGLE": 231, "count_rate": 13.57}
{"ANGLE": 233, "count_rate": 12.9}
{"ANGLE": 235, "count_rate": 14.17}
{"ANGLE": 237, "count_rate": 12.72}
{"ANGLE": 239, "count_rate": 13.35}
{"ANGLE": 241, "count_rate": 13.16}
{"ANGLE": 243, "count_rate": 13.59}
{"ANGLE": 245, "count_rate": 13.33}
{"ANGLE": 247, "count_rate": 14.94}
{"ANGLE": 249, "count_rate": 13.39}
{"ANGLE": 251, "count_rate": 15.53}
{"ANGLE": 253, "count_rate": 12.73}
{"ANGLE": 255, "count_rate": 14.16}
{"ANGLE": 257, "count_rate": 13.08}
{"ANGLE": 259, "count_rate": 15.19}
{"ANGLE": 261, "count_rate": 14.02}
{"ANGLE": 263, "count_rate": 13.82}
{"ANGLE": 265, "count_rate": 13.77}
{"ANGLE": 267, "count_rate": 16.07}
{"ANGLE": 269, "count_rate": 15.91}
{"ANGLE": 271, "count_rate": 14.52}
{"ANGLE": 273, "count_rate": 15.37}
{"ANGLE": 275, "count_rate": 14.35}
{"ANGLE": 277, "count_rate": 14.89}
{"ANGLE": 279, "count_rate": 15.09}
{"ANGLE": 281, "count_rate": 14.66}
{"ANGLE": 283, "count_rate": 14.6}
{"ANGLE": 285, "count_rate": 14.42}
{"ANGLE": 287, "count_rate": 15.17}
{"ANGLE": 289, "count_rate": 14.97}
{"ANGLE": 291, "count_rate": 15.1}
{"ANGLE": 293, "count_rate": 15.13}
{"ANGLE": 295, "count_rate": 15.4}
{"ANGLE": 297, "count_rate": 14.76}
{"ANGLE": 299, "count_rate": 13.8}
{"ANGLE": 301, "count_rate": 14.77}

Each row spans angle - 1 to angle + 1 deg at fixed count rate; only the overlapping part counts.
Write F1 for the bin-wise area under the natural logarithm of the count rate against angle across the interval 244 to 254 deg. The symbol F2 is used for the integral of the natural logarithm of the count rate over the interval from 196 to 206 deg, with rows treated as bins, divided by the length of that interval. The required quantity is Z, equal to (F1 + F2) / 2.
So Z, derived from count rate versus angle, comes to 14.4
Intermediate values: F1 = 26.4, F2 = 2.36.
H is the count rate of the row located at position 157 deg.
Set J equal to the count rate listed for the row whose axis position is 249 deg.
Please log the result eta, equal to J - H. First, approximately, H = 13.66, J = 13.39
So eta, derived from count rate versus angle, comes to -0.3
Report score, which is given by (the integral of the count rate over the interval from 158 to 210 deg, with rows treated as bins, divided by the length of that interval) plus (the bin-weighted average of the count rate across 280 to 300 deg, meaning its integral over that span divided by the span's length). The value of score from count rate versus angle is 25.8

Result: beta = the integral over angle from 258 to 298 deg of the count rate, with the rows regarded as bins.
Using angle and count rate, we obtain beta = 594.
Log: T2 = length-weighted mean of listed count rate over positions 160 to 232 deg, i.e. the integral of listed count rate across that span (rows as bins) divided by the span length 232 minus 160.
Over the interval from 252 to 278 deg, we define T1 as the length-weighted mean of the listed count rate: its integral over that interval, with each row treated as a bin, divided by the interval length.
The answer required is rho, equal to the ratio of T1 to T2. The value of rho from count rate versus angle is 1.2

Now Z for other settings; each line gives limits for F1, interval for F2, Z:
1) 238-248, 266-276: 14.4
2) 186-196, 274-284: 13.5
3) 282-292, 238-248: 14.8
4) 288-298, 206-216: 14.8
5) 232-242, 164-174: 14.1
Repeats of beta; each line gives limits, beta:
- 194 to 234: 490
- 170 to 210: 437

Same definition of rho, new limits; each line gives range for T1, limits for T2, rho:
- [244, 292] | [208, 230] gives 1.1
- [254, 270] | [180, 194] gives 1.3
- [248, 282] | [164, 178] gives 1.4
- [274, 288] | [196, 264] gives 1.1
